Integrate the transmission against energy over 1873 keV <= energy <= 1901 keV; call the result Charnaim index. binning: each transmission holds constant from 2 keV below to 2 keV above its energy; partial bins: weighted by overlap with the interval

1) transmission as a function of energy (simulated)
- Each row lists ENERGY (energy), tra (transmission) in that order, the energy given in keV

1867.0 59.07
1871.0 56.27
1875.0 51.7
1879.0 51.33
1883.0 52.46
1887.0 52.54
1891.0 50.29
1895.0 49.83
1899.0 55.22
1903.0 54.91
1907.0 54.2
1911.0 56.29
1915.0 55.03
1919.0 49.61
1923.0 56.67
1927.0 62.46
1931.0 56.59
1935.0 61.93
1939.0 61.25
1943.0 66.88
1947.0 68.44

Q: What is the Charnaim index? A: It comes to 1453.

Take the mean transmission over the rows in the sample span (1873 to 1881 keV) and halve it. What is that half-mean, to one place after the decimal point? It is 25.8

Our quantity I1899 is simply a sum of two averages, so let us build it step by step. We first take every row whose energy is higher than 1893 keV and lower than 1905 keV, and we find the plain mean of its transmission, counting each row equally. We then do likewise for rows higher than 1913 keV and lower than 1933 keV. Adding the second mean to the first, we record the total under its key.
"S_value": 109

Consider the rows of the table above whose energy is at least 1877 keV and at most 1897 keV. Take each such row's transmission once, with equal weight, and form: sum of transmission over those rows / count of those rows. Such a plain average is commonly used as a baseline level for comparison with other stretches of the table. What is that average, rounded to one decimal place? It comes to 51.3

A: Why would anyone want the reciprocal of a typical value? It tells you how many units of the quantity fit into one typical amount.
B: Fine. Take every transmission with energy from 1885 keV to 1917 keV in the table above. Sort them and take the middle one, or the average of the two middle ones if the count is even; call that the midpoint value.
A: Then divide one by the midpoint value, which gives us 0.0183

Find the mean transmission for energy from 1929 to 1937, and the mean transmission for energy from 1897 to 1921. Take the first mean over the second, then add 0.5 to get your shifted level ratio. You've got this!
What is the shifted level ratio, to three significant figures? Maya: 1.59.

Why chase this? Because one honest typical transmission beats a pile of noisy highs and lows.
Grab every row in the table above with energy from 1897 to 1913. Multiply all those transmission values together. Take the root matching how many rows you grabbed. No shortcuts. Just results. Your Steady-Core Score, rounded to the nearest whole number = 55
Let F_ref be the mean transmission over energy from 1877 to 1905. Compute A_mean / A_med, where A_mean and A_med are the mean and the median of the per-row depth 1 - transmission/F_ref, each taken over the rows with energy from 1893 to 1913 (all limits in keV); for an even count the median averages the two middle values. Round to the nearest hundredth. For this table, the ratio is 0.68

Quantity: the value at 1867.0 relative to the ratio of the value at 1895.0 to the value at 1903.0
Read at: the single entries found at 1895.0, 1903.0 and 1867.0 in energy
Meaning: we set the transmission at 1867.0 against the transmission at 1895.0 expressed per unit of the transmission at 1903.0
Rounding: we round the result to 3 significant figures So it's 65.1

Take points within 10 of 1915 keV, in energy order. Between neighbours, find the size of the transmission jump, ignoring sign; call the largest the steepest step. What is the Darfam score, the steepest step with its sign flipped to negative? -7.1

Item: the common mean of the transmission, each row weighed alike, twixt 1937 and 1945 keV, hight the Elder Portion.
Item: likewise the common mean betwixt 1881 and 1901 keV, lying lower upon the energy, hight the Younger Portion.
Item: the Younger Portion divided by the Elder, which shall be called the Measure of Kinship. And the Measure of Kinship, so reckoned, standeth 0.81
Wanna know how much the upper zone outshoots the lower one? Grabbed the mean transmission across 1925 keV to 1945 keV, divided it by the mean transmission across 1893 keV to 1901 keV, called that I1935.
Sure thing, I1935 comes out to 1.18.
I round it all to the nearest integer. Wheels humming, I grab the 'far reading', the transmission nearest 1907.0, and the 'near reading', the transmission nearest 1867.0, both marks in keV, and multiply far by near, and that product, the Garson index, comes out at 3202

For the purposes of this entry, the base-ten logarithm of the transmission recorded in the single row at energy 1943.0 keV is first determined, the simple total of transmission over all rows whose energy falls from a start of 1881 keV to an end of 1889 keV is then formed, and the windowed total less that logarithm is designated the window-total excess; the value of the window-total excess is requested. 103.2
